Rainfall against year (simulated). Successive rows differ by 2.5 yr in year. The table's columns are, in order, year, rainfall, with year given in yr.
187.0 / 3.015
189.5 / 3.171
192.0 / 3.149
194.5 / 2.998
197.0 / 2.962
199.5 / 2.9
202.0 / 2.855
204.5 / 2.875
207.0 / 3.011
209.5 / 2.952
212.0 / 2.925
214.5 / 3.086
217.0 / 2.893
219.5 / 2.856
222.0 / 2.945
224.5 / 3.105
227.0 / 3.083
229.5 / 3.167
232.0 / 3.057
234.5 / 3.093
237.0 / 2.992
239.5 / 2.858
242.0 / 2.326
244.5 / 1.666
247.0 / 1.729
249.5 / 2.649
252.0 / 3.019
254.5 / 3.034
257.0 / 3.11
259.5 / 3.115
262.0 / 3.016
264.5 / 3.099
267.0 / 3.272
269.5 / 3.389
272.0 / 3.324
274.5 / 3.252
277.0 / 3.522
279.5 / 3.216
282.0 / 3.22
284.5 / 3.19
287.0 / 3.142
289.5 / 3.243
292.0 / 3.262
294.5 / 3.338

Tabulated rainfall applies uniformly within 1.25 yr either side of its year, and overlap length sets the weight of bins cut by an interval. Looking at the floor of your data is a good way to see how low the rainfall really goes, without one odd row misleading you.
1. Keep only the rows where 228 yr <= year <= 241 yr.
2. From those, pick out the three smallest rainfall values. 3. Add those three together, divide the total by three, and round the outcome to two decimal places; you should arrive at 2.97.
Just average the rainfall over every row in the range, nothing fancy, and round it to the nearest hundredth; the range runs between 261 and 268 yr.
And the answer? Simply 3.13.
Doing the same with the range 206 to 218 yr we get 2.97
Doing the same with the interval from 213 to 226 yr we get 2.98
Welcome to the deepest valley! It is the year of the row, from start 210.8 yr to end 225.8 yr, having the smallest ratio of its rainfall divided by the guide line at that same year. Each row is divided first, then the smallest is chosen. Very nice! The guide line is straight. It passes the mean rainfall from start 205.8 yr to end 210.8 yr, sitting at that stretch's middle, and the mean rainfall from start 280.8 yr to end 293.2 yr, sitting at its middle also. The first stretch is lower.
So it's 219.5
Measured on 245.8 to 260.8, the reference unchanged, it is 247.0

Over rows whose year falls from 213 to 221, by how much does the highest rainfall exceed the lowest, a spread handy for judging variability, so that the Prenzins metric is 0.23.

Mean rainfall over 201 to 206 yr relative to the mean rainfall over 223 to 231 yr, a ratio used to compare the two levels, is 0.92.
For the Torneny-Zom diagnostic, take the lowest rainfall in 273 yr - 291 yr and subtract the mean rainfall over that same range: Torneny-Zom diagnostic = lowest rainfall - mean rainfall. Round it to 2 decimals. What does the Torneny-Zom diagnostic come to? -0.11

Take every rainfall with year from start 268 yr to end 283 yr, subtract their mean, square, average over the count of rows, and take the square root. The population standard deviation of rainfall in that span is 0.11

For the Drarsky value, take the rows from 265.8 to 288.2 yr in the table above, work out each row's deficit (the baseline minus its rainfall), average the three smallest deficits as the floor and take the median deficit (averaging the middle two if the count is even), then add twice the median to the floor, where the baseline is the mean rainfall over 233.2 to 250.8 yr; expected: -2.5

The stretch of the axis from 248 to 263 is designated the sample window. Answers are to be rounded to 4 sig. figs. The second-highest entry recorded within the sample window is 3.110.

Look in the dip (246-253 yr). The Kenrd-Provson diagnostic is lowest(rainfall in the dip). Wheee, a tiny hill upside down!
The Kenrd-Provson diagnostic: 1.729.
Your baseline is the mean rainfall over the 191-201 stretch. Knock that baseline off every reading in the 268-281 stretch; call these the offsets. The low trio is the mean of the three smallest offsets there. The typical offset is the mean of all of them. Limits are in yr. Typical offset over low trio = 1.3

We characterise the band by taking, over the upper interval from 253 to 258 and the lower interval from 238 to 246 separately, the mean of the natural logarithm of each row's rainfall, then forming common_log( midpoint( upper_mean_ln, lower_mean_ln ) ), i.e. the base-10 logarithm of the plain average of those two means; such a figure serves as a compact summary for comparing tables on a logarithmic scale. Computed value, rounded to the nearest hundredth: -0.02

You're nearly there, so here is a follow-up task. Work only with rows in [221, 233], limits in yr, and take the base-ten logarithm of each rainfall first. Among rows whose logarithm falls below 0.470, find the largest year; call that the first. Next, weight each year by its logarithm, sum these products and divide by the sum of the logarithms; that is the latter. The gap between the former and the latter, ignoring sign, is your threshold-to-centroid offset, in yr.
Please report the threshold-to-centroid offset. 5.0 yr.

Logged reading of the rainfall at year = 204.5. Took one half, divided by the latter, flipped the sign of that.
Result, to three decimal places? -0.174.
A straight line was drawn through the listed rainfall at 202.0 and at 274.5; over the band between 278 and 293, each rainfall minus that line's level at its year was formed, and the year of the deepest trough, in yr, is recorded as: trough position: 287.0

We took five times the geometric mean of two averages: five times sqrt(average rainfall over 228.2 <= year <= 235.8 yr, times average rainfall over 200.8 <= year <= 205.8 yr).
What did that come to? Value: 14.9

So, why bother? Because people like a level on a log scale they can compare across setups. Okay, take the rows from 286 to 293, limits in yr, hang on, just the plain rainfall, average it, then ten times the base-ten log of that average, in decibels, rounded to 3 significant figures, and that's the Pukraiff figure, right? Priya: 5.07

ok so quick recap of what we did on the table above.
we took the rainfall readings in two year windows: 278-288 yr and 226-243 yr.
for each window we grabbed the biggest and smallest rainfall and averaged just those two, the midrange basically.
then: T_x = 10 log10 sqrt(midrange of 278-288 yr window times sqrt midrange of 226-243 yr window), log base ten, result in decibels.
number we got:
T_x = 3.6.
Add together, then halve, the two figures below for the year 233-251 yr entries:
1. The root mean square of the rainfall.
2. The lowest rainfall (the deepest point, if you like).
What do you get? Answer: 2.1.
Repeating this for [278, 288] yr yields 3.2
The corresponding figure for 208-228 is 2.9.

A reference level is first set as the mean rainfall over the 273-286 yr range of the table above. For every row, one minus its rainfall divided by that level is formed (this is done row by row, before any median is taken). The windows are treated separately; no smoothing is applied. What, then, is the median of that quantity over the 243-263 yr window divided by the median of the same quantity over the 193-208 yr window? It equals 0.75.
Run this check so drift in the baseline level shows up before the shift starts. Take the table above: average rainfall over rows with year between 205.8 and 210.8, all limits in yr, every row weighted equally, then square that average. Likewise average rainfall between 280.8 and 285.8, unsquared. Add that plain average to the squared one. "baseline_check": 12.1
